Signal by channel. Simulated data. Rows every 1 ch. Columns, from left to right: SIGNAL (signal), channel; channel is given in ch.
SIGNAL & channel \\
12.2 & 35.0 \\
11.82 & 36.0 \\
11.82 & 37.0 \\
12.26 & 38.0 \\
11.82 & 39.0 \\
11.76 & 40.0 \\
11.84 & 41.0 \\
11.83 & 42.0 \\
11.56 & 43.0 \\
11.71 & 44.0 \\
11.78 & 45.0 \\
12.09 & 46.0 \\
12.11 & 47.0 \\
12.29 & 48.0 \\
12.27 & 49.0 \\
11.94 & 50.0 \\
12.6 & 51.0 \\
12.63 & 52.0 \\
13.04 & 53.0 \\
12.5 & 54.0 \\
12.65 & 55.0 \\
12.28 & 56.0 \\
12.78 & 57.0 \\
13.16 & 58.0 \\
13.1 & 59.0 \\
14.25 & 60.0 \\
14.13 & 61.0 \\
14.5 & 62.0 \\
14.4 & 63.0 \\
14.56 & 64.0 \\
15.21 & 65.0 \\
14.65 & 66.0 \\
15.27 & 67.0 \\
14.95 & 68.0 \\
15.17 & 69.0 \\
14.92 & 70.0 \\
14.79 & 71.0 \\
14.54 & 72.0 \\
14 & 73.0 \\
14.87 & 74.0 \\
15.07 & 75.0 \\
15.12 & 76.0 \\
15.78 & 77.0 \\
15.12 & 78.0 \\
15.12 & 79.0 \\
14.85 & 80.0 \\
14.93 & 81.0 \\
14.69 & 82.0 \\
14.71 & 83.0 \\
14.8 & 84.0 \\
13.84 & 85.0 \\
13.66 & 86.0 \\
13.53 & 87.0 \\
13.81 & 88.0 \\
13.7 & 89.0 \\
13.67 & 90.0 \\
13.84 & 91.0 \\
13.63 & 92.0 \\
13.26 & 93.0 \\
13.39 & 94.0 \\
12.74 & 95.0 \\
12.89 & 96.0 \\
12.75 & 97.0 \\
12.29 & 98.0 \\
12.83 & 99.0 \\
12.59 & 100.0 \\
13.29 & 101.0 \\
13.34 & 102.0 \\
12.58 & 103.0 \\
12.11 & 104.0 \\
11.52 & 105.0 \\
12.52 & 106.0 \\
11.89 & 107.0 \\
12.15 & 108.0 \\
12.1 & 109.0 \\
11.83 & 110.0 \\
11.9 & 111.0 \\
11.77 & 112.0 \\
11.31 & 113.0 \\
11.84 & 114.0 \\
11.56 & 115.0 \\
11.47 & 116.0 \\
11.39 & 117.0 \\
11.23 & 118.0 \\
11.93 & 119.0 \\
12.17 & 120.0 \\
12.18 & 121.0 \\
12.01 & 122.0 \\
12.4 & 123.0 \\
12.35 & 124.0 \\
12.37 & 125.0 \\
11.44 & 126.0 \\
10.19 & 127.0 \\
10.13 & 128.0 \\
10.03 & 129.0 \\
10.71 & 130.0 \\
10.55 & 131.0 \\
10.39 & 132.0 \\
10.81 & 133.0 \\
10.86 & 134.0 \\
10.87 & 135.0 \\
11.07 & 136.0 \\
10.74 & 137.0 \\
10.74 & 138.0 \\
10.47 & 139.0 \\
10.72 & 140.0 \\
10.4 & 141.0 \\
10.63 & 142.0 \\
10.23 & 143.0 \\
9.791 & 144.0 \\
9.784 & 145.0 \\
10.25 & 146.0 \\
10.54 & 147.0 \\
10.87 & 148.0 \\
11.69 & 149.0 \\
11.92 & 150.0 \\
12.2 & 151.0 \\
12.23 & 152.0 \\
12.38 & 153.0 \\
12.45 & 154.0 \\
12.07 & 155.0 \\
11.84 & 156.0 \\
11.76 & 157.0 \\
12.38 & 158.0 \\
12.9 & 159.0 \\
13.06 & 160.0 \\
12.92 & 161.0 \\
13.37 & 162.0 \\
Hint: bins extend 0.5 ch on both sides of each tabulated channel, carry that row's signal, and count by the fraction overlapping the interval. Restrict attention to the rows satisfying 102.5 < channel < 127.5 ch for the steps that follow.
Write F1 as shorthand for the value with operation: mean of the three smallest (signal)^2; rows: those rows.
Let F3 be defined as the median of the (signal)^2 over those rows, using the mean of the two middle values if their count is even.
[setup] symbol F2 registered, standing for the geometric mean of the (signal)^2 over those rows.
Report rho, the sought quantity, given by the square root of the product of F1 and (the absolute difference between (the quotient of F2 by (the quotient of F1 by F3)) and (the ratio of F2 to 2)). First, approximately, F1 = 119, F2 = 140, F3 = 142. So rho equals 107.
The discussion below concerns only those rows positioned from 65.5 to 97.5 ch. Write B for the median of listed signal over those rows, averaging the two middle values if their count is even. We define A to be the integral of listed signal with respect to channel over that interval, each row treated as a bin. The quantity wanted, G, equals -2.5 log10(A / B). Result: -3.7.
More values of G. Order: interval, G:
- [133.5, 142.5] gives -2.4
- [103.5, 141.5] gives -3.9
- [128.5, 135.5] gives -2.1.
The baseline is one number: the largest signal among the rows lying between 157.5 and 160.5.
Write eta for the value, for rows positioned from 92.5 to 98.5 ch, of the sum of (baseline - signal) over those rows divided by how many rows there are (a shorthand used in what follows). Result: 0.2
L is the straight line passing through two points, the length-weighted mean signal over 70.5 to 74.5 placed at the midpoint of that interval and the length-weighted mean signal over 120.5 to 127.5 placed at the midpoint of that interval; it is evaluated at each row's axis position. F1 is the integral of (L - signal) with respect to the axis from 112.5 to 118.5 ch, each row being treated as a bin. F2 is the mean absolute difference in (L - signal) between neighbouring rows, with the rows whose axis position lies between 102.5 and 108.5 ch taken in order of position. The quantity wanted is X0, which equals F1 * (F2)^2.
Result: 1.67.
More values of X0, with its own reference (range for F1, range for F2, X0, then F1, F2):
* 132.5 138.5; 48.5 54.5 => 0.39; 2.4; 0.40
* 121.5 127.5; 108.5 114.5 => 0.01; 0.2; 0.28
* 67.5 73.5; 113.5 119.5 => -0.02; -0.4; 0.23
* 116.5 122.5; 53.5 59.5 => 0.15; 1.6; 0.30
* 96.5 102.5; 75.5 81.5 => 0.20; 1.7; 0.34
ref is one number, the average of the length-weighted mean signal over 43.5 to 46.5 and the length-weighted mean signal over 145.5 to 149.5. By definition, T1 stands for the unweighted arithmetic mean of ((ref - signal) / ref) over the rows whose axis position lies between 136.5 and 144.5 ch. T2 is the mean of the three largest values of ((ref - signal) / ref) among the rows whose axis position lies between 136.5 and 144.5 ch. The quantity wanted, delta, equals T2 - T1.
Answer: 0.029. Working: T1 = 0.08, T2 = 0.11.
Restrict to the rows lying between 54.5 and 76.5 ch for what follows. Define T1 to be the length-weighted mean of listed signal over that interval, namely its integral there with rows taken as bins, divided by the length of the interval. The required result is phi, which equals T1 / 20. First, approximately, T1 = 14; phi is 0.71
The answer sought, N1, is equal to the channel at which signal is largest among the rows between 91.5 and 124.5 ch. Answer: 92.0 ch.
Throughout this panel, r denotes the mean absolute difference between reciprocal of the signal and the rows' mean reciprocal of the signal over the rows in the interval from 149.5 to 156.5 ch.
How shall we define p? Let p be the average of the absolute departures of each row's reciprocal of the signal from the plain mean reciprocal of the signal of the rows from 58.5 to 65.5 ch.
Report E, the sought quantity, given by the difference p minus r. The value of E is 0.0008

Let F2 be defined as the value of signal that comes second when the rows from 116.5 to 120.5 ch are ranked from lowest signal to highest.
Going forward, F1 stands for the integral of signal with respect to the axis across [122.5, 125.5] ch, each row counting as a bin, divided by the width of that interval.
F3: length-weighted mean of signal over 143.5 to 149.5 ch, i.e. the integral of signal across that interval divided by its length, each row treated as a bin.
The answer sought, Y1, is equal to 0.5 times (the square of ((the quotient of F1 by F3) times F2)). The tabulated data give 90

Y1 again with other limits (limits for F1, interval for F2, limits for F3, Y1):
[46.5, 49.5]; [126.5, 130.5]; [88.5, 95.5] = 42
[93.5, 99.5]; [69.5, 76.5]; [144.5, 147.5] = 167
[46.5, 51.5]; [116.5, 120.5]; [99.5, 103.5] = 58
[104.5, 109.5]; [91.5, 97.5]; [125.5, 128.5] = 105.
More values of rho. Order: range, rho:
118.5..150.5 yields 89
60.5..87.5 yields 165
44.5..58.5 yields 113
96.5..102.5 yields 118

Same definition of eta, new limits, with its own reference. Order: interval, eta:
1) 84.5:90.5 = -0.6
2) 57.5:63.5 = -0.9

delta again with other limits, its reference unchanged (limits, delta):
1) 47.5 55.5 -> 0.028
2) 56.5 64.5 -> 0.075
